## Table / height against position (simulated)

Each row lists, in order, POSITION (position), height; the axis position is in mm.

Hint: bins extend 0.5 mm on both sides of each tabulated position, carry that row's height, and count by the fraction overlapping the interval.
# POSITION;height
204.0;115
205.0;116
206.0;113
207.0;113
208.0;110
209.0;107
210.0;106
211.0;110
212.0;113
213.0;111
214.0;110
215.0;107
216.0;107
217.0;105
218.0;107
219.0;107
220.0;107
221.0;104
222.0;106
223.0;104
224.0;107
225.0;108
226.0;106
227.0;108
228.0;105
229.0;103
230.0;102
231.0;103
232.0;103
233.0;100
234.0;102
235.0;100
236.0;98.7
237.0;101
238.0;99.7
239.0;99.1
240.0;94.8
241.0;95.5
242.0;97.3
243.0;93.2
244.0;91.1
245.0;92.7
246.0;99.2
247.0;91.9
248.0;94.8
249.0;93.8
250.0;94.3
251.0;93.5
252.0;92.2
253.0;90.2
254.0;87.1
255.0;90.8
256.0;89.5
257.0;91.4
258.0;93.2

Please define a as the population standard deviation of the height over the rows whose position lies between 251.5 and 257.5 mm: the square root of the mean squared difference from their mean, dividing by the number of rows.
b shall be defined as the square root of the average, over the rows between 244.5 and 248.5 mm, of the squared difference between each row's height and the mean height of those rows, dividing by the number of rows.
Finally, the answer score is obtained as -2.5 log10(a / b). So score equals 0.6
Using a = 1.6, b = 2.83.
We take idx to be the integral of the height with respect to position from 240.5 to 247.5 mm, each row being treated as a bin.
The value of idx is 661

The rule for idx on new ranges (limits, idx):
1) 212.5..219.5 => 754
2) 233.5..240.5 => 695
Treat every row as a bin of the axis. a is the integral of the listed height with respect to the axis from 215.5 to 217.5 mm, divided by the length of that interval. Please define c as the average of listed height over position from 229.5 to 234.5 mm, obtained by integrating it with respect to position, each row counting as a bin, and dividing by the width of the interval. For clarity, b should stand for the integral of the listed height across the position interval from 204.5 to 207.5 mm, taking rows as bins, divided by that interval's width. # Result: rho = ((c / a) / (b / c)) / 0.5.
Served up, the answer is 1.7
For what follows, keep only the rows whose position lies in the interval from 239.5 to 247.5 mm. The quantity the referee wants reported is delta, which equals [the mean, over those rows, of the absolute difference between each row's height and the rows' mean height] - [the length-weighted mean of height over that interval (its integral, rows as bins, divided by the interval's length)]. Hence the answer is -92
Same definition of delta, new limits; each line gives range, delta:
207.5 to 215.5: -107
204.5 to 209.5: -109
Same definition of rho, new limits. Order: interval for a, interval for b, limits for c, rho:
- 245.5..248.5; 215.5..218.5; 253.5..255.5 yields 1.6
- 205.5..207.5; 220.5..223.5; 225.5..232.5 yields 1.8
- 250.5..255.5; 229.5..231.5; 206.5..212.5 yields 2.6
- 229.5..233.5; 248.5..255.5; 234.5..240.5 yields 2.1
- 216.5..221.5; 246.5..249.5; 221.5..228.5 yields 2.3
